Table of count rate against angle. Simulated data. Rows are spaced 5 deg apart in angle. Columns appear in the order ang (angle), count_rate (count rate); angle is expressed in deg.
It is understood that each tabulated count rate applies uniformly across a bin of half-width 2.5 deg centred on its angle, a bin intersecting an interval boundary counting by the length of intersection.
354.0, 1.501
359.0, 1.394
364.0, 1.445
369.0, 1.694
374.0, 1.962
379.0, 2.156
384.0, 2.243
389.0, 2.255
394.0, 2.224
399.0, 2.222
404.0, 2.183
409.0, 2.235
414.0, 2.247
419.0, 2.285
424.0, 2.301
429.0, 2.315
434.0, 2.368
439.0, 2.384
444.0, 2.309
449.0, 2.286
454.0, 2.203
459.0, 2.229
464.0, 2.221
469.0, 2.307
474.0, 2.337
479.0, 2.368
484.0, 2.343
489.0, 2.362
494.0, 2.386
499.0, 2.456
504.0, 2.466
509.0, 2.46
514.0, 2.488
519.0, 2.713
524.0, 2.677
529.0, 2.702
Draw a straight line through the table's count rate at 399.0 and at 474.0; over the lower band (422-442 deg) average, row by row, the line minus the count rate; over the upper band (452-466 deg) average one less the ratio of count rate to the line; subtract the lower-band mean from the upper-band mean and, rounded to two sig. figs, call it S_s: 0.11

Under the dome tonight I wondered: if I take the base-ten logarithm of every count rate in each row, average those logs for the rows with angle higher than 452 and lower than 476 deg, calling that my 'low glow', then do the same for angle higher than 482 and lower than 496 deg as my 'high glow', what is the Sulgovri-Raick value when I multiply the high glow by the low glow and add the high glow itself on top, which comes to 0.506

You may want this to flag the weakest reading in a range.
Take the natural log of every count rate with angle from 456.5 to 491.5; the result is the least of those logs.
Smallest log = 0.798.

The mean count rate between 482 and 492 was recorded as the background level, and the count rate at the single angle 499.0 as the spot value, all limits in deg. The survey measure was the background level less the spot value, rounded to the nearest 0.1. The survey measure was -0.1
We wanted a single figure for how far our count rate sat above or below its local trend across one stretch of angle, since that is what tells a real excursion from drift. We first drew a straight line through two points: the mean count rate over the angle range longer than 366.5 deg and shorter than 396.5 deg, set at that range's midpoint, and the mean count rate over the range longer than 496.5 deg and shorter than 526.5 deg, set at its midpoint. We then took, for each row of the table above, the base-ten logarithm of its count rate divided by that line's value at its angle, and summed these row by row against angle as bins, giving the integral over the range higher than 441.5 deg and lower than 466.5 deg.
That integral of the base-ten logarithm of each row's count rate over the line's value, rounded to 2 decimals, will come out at -0.44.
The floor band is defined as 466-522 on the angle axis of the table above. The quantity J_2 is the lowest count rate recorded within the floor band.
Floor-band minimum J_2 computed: 2.307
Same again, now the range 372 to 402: 1.962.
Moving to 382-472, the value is 2.183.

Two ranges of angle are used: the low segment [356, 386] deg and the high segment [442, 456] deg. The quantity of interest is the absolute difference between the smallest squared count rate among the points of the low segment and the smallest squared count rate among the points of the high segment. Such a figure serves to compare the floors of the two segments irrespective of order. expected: 2.9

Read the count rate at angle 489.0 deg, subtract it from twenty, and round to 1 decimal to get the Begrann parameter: 17.6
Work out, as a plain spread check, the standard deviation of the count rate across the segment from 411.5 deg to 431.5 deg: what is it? 0.03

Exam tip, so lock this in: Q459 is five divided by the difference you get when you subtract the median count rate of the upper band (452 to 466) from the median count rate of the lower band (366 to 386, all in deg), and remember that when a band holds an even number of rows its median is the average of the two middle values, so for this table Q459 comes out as -31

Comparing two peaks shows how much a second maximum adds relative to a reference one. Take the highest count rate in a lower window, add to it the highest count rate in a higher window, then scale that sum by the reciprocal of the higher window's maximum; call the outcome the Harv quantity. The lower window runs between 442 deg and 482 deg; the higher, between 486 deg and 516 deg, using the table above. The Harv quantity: 1.95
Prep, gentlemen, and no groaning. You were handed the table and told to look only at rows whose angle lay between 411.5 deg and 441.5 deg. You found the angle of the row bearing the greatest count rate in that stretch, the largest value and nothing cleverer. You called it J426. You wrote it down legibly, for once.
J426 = 439.0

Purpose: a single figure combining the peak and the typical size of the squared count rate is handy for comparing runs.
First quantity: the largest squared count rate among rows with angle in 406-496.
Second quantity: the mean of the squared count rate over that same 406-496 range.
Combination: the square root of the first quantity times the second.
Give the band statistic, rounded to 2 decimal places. 5.50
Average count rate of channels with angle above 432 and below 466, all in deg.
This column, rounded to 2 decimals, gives 2.29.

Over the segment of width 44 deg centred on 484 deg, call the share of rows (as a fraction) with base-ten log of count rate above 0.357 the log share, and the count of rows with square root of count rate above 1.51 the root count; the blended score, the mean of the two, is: 4.4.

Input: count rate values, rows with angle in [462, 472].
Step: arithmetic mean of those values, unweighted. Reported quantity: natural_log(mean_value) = 0.82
